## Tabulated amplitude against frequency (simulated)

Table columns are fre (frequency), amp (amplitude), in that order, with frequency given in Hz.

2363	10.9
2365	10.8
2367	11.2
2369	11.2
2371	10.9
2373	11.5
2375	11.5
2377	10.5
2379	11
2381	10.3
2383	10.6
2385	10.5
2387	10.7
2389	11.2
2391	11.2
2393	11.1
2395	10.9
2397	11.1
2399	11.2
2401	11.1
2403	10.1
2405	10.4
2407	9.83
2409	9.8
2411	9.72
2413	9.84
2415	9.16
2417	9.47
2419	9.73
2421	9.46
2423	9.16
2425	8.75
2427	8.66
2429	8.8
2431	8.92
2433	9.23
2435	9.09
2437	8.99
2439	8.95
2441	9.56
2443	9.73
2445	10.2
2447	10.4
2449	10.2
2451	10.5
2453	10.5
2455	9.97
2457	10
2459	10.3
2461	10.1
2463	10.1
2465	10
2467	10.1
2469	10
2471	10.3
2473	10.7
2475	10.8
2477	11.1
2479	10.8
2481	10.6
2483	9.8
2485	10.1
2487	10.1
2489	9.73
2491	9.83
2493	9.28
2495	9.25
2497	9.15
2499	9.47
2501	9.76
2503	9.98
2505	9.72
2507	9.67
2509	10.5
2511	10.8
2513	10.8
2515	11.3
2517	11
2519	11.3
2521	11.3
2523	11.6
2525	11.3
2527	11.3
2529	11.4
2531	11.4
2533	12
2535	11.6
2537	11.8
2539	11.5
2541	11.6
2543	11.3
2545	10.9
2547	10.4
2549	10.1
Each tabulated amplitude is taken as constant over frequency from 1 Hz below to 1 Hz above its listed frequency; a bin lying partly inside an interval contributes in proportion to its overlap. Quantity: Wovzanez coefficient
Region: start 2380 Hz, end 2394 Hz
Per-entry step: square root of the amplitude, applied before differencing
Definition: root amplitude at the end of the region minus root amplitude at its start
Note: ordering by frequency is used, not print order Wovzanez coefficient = 0.12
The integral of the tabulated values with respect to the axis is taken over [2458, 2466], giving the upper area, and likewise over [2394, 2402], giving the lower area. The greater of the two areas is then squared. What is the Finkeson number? 7850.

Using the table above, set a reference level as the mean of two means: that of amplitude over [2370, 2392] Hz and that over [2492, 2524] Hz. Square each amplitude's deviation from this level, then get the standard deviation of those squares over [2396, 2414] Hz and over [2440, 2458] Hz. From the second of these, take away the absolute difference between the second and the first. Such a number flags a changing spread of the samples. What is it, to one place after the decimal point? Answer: 0.2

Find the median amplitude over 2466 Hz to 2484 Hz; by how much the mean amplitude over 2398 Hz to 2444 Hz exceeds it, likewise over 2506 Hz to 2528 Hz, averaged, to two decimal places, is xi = -0.33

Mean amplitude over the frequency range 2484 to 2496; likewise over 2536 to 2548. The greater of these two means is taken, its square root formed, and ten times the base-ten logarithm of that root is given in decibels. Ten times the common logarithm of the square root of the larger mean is 5.26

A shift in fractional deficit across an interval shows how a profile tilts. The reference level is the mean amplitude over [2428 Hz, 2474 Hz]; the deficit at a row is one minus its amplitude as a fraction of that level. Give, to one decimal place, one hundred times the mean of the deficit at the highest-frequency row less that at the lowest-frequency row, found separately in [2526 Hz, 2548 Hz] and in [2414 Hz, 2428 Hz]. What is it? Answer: 7.1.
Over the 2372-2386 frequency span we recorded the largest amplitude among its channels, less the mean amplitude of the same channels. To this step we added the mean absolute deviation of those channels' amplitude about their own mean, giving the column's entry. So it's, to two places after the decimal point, 1.08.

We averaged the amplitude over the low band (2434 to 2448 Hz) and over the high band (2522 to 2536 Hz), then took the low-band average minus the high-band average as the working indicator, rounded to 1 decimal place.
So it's -2.0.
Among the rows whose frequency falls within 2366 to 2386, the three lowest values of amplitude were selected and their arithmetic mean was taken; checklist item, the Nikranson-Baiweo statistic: 10.4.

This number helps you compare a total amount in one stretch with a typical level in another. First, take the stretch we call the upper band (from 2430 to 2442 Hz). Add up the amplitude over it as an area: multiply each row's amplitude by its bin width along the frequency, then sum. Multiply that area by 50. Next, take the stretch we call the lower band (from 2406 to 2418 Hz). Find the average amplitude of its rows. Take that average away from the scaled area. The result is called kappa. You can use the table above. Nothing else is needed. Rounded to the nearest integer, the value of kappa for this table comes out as 5464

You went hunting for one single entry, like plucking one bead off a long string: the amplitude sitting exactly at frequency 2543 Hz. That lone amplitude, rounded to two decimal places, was 11.30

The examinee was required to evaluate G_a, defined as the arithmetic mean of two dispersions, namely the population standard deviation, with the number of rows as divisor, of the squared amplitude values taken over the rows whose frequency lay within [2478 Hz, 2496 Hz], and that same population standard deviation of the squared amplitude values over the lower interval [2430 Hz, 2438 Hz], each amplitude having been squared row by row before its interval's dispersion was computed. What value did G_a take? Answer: 6.0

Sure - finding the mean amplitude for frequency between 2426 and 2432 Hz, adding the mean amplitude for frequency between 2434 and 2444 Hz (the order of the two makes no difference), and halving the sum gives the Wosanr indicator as 9.0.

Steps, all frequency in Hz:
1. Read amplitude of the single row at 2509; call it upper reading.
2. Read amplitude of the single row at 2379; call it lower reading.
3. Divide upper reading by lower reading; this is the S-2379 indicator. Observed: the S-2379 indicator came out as 0.95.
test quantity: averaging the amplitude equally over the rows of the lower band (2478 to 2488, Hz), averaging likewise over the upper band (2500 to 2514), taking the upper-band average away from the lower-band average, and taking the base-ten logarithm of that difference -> -0.98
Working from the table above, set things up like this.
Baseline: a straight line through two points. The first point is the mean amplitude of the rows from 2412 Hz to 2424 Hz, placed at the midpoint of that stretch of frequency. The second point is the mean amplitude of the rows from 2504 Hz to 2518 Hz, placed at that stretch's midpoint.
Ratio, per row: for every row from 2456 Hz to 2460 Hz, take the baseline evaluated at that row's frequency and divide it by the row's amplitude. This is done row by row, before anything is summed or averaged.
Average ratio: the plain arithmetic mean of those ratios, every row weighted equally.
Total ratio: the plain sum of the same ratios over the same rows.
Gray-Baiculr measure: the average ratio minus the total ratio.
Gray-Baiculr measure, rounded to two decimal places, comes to -0.98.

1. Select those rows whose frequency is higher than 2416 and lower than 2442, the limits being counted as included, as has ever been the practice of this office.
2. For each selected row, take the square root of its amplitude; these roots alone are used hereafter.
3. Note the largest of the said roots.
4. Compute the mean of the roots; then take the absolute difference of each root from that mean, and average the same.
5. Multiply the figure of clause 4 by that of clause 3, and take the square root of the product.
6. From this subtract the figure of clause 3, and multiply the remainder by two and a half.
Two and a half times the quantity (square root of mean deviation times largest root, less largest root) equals -6.9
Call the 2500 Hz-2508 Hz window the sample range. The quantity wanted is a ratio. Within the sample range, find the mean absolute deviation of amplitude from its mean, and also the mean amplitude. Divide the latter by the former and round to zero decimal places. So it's 99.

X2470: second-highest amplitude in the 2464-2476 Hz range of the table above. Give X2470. 10.7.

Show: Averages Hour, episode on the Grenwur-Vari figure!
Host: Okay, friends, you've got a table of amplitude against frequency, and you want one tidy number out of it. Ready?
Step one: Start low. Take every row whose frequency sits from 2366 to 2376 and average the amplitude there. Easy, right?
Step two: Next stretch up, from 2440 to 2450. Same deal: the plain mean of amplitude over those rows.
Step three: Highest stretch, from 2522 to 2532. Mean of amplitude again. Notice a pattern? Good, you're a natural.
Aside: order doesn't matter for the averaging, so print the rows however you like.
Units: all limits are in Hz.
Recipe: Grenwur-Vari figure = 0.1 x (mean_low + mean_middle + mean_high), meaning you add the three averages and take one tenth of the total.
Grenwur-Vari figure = 3.27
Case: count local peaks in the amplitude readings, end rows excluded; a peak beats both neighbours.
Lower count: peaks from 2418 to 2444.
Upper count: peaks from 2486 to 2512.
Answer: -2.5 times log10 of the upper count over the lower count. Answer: -0.75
